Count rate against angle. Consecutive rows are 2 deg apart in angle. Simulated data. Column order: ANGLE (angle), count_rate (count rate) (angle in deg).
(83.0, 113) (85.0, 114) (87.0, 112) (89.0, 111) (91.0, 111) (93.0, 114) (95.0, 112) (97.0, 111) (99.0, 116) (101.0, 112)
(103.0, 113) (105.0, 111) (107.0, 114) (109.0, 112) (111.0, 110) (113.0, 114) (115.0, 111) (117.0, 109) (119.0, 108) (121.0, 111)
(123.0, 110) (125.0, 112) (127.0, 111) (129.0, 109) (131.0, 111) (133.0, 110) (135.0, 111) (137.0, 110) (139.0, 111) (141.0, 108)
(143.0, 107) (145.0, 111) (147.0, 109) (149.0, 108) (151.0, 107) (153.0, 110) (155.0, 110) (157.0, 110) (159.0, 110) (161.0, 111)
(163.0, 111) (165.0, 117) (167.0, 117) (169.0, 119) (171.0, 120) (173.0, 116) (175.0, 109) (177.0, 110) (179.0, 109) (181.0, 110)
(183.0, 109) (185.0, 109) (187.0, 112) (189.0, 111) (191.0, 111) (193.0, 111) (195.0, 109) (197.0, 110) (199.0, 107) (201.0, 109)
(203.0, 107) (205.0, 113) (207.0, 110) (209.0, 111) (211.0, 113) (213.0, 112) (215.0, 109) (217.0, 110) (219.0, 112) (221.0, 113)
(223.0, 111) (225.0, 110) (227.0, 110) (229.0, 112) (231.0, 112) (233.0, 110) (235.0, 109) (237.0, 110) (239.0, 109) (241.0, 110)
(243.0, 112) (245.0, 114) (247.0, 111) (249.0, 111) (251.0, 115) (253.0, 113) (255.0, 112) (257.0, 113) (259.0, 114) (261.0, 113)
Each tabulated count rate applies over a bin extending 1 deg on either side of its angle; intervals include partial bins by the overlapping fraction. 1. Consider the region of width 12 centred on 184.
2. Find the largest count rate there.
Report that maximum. 112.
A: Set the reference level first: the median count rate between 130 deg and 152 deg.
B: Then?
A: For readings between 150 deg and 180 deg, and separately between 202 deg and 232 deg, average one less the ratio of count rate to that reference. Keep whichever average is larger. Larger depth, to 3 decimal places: -0.009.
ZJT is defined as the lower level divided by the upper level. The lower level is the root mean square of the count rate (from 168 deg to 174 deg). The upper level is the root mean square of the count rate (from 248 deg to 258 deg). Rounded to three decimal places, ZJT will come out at 1.049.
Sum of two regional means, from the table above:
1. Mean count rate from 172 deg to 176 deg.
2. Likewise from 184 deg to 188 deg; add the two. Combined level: 223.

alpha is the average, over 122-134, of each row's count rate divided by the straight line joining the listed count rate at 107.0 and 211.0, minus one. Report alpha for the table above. -0.029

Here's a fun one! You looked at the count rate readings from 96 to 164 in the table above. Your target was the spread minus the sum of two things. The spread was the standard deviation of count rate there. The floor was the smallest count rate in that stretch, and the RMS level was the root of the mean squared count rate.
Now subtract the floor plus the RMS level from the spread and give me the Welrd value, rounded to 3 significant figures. -216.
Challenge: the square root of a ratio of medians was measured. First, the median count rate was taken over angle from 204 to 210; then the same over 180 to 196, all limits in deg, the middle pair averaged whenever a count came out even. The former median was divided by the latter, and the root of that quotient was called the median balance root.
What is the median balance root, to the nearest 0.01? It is 1.00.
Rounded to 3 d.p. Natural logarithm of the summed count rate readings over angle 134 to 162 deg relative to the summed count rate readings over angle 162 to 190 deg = -0.030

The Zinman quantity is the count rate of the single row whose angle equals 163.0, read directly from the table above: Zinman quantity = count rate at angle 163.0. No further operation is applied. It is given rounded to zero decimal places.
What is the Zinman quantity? 111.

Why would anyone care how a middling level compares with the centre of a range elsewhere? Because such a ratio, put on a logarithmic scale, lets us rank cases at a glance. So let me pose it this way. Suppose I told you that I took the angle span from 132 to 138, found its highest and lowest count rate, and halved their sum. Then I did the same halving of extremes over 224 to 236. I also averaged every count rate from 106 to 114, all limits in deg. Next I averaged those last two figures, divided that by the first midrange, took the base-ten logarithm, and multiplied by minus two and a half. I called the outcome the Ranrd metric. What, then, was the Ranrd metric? -0.010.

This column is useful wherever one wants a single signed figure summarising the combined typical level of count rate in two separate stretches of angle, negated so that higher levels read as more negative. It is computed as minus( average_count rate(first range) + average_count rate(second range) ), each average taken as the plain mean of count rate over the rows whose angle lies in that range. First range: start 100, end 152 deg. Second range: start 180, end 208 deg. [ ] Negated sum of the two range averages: -220.2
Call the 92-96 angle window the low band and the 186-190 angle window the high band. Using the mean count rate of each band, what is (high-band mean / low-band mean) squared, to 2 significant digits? 0.97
